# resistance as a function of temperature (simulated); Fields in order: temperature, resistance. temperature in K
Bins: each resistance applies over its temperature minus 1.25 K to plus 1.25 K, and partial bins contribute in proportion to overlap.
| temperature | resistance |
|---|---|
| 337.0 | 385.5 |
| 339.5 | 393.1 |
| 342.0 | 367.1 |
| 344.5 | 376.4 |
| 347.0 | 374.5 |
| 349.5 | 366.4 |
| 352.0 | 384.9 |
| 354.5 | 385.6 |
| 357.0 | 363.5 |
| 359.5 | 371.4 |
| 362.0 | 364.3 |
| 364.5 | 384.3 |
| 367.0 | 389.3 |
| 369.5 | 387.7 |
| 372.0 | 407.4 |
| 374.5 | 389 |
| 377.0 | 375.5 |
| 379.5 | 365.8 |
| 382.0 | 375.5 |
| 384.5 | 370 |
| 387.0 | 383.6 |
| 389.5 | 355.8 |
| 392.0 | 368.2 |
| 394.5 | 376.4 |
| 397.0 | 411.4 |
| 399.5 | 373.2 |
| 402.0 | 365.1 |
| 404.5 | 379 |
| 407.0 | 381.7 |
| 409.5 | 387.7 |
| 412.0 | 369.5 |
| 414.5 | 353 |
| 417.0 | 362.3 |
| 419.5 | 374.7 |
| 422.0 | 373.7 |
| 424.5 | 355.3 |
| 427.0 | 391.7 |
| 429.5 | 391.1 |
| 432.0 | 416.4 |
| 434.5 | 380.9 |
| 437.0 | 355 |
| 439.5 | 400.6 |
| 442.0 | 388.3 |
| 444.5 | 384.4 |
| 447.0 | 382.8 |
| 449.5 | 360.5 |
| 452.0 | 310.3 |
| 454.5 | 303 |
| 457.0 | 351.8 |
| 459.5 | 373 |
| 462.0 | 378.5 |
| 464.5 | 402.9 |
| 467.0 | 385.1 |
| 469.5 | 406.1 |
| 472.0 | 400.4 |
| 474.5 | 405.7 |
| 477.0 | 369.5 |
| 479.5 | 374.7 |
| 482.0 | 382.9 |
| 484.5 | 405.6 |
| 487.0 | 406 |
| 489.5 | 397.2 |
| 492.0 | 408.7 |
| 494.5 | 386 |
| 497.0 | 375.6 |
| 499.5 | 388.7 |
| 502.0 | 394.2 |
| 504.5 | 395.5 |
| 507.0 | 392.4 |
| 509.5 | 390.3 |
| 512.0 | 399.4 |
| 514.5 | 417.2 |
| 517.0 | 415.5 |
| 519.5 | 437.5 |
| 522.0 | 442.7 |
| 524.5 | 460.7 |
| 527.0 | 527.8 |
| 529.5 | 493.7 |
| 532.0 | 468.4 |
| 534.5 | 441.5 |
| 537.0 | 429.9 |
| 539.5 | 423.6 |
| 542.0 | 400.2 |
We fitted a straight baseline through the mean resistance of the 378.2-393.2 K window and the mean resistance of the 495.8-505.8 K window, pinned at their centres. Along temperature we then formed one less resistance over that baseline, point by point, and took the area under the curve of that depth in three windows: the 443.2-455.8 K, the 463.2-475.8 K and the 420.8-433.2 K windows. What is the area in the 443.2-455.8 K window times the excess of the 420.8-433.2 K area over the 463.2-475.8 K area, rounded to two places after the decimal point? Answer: 0.25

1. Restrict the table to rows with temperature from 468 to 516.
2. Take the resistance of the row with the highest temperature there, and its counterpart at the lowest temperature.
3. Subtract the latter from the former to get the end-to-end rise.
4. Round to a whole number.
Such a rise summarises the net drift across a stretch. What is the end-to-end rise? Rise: 11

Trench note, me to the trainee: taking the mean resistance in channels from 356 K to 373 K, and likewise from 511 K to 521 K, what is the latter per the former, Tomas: 1.10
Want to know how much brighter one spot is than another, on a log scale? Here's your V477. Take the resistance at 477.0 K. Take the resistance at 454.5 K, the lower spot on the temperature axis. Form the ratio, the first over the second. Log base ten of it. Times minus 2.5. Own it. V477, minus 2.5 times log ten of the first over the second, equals -0.22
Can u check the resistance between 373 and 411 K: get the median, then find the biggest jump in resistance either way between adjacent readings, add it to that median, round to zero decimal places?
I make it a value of 414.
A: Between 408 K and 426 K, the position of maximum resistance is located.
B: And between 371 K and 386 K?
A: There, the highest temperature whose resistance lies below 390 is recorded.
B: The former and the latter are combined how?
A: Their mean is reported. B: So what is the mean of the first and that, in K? 397.0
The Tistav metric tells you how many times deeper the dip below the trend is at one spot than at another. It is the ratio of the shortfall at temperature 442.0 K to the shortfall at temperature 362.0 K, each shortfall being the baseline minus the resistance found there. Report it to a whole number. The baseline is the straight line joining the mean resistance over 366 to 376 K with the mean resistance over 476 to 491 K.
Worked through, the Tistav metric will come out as 0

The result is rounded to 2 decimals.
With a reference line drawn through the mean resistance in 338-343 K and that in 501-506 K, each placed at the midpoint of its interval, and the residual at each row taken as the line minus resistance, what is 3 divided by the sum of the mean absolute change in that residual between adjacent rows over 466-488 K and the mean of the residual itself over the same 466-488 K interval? 0.24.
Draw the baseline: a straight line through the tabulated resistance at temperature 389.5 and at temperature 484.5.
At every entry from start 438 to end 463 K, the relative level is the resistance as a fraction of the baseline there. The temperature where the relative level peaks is 439.5 K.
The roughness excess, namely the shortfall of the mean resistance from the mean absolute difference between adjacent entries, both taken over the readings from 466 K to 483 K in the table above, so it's -376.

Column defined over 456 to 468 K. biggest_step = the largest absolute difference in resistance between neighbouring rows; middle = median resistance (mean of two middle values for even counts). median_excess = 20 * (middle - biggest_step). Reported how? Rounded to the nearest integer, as 7082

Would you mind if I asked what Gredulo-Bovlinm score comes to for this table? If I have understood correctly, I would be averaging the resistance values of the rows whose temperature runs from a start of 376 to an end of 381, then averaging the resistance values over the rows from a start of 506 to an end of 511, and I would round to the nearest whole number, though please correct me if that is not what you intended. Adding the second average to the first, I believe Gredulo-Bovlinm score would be 762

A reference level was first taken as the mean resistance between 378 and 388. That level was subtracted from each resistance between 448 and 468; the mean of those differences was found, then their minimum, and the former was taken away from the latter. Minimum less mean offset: -55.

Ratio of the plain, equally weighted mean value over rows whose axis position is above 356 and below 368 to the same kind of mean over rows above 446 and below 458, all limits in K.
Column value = 1.10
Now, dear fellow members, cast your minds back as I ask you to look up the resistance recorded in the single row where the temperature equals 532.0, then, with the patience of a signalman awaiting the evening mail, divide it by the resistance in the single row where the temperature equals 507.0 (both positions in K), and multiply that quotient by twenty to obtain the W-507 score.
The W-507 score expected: 23.9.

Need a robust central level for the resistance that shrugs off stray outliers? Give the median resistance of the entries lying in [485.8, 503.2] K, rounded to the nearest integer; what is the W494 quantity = 394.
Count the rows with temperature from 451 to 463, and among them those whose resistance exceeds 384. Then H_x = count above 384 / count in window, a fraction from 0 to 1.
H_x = 0.0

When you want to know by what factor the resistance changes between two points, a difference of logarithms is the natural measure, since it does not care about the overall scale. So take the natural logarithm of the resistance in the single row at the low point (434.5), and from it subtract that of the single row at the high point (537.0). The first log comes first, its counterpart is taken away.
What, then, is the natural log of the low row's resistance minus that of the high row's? -0.12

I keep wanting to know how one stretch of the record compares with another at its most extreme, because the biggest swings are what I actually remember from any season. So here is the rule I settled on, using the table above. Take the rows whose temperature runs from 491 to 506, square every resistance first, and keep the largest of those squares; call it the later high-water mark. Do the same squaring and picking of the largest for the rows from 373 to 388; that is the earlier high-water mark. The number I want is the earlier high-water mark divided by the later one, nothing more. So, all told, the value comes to 0.91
